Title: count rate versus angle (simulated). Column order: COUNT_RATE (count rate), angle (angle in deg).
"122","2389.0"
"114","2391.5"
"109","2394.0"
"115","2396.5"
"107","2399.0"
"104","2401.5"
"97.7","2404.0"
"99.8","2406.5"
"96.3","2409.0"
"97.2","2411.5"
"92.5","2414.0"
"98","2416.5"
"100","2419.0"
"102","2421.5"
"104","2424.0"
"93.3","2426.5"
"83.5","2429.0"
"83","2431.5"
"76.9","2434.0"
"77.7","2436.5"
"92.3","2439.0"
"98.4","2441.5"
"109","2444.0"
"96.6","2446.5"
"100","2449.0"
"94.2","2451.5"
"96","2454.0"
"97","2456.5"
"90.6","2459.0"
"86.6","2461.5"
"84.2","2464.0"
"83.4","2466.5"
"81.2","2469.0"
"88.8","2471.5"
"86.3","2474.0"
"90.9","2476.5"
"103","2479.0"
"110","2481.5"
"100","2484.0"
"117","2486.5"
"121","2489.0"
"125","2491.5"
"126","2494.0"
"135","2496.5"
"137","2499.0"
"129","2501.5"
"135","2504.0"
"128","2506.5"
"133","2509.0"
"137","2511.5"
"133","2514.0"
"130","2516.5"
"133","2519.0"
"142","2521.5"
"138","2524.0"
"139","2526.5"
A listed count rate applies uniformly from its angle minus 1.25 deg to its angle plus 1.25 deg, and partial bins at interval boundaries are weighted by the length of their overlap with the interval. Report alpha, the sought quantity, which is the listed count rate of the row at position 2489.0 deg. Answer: 121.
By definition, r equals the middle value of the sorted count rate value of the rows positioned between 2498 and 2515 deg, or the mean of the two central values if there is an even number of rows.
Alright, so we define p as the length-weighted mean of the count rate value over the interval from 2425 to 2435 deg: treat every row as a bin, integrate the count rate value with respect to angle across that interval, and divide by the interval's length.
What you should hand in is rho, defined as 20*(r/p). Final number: 31.3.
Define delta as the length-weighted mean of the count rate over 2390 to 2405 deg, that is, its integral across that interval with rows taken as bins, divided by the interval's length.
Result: 108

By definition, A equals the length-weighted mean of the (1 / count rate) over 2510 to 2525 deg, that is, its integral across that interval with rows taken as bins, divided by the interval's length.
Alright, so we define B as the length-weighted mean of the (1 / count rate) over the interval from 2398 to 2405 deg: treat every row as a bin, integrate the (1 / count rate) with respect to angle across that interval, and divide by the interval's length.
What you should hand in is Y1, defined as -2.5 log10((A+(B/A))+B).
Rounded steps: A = 0.0074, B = 0.0097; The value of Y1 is -0.31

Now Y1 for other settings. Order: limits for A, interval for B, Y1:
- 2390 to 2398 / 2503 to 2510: 0.15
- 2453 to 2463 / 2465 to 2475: -0.11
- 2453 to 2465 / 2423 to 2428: 0.05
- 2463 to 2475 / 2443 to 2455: 0.14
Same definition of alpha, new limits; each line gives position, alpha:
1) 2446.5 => 96.6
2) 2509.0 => 133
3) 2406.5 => 99.8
